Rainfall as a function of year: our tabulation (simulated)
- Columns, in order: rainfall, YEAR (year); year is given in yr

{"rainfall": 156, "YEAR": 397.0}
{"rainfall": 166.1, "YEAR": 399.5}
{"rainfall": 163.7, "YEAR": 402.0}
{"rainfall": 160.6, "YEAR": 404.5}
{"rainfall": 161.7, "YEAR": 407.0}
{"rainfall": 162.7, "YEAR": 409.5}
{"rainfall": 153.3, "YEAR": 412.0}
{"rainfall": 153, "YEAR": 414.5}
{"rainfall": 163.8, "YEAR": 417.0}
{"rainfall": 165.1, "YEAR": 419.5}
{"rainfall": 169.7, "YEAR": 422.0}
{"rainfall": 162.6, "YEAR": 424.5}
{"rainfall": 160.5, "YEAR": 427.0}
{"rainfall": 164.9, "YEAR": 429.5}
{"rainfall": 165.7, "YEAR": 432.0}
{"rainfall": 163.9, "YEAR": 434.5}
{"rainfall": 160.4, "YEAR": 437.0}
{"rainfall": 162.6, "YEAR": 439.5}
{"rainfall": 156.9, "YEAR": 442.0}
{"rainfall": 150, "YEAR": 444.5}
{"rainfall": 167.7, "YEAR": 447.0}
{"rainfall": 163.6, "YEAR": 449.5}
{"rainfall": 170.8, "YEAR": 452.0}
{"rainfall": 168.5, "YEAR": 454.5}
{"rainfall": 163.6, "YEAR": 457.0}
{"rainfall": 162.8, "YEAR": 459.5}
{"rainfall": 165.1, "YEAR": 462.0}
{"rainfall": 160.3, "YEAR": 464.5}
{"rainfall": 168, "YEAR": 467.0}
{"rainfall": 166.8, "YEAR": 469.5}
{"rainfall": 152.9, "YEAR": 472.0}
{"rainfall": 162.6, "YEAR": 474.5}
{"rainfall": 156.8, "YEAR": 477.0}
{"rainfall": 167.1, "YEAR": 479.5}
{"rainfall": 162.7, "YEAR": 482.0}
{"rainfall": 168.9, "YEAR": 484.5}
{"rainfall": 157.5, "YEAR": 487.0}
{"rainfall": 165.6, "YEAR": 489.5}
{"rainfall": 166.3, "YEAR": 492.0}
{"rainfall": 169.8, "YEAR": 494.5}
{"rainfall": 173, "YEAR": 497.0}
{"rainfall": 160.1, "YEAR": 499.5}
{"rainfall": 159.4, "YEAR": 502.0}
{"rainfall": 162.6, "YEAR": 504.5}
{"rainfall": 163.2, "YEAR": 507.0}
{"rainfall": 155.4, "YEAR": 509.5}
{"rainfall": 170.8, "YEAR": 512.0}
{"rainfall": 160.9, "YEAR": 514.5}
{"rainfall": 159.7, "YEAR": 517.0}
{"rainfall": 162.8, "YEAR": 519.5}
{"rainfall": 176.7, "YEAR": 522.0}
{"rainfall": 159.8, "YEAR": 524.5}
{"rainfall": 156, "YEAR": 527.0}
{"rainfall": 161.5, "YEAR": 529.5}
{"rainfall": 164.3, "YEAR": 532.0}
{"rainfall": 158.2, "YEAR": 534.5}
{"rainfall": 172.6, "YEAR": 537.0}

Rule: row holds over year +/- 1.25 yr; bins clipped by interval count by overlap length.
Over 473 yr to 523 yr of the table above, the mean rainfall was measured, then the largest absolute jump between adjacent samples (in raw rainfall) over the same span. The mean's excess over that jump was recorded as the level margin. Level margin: 149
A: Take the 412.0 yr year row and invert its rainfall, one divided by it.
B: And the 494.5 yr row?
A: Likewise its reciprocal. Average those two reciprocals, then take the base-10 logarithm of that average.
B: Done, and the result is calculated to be -2.21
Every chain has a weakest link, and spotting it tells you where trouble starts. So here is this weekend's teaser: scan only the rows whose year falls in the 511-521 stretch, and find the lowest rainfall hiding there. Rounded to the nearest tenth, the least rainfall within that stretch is 159.7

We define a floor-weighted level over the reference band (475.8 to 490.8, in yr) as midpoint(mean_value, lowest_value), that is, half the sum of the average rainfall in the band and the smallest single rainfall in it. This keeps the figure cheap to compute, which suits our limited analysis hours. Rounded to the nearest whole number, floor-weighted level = 160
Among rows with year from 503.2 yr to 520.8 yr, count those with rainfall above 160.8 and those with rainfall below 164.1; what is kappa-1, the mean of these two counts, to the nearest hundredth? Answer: 5.50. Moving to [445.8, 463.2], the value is 5.00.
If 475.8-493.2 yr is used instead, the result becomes 4.00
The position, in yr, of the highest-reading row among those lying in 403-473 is 452.0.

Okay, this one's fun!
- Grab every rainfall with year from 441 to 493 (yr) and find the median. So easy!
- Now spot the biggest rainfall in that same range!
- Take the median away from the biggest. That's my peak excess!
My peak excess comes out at 7.2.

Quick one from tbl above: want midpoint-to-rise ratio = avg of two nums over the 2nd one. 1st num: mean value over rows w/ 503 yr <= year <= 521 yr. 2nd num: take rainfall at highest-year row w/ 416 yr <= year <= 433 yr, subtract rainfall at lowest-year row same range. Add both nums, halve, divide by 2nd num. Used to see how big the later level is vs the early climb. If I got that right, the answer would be 43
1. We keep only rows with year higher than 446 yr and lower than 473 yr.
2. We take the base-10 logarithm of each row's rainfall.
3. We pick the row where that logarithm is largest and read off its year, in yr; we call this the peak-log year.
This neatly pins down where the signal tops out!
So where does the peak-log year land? 452.0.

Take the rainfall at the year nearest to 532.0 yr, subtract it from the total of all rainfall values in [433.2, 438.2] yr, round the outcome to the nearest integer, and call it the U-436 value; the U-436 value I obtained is 160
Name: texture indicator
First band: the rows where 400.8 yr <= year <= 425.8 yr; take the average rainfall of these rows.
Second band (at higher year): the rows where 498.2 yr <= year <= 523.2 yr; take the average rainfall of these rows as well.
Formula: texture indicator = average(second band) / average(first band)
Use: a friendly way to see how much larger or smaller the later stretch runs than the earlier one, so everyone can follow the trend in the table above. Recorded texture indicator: 1.010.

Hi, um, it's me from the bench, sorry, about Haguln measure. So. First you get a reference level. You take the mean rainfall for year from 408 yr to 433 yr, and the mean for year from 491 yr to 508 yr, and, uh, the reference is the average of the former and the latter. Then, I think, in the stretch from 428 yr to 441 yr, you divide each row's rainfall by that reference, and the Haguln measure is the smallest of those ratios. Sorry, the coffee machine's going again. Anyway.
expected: 0.981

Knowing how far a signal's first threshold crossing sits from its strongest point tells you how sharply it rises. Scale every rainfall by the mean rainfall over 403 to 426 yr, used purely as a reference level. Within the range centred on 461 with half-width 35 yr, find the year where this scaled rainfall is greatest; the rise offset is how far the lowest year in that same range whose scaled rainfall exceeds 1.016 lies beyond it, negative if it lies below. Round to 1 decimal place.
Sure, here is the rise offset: -22.5 yr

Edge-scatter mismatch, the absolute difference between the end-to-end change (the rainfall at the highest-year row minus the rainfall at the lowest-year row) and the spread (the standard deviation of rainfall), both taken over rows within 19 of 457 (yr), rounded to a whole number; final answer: 6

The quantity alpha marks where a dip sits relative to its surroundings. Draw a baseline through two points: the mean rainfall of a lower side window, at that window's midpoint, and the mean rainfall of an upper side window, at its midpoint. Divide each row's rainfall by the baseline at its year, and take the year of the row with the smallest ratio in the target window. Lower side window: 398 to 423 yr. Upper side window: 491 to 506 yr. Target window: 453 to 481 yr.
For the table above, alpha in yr 472.0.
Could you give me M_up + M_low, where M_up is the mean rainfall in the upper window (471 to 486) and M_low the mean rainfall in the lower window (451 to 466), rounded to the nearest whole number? 327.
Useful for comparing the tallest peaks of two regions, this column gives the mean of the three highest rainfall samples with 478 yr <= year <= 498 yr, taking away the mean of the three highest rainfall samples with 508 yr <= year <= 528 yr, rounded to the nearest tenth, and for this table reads 0.5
